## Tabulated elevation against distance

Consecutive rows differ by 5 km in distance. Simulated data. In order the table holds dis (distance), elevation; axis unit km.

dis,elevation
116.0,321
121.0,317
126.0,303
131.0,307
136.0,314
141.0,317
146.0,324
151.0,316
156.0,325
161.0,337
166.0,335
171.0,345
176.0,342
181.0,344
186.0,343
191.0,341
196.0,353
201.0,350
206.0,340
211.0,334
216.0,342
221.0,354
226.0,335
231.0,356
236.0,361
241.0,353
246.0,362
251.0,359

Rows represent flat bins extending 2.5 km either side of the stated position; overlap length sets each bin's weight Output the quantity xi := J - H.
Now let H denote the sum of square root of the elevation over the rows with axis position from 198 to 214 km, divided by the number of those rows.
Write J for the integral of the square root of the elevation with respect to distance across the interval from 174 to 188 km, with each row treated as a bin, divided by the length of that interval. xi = 0.0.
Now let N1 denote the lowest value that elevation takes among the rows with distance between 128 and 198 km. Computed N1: 307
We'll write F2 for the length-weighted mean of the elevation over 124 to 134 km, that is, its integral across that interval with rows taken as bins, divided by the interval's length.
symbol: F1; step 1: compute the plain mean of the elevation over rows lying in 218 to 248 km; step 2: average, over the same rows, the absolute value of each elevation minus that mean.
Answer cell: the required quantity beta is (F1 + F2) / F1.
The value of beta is 49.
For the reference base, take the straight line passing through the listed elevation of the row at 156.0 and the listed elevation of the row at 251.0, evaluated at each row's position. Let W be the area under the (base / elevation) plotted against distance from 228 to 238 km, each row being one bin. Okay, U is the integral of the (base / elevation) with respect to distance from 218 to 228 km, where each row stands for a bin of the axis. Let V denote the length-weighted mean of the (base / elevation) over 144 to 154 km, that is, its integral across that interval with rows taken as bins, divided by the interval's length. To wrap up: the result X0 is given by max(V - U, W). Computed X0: 9.9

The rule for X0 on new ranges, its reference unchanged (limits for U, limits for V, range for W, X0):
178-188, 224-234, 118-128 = 10.1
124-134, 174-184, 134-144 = 10.1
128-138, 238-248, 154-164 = 9.8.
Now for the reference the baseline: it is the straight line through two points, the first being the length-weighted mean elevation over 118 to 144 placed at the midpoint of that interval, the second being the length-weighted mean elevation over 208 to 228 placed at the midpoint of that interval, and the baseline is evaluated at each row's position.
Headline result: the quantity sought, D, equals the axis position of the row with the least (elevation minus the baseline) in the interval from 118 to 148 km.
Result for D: 126.0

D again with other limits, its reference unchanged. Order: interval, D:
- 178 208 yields 206.0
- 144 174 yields 151.0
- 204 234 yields 226.0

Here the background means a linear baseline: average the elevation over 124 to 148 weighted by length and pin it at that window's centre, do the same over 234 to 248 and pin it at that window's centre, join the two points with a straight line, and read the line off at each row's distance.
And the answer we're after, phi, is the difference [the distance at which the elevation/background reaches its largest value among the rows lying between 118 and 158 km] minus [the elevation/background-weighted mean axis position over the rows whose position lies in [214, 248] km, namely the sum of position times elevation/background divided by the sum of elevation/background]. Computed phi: -110.0 km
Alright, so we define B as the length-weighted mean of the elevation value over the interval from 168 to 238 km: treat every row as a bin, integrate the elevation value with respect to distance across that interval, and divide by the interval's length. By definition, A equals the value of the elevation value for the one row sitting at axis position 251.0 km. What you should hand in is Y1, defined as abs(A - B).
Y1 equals 13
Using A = 359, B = 346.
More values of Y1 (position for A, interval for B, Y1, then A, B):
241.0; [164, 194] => 11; 353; 342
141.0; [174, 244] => 29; 317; 346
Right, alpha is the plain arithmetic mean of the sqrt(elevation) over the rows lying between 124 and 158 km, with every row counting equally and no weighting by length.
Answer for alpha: 17.8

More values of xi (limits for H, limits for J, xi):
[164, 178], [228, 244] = 0.4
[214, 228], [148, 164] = -0.5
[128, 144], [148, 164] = 0.4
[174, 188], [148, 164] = -0.5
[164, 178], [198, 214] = 0.0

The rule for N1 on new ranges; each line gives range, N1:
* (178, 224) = 334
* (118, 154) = 303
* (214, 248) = 335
